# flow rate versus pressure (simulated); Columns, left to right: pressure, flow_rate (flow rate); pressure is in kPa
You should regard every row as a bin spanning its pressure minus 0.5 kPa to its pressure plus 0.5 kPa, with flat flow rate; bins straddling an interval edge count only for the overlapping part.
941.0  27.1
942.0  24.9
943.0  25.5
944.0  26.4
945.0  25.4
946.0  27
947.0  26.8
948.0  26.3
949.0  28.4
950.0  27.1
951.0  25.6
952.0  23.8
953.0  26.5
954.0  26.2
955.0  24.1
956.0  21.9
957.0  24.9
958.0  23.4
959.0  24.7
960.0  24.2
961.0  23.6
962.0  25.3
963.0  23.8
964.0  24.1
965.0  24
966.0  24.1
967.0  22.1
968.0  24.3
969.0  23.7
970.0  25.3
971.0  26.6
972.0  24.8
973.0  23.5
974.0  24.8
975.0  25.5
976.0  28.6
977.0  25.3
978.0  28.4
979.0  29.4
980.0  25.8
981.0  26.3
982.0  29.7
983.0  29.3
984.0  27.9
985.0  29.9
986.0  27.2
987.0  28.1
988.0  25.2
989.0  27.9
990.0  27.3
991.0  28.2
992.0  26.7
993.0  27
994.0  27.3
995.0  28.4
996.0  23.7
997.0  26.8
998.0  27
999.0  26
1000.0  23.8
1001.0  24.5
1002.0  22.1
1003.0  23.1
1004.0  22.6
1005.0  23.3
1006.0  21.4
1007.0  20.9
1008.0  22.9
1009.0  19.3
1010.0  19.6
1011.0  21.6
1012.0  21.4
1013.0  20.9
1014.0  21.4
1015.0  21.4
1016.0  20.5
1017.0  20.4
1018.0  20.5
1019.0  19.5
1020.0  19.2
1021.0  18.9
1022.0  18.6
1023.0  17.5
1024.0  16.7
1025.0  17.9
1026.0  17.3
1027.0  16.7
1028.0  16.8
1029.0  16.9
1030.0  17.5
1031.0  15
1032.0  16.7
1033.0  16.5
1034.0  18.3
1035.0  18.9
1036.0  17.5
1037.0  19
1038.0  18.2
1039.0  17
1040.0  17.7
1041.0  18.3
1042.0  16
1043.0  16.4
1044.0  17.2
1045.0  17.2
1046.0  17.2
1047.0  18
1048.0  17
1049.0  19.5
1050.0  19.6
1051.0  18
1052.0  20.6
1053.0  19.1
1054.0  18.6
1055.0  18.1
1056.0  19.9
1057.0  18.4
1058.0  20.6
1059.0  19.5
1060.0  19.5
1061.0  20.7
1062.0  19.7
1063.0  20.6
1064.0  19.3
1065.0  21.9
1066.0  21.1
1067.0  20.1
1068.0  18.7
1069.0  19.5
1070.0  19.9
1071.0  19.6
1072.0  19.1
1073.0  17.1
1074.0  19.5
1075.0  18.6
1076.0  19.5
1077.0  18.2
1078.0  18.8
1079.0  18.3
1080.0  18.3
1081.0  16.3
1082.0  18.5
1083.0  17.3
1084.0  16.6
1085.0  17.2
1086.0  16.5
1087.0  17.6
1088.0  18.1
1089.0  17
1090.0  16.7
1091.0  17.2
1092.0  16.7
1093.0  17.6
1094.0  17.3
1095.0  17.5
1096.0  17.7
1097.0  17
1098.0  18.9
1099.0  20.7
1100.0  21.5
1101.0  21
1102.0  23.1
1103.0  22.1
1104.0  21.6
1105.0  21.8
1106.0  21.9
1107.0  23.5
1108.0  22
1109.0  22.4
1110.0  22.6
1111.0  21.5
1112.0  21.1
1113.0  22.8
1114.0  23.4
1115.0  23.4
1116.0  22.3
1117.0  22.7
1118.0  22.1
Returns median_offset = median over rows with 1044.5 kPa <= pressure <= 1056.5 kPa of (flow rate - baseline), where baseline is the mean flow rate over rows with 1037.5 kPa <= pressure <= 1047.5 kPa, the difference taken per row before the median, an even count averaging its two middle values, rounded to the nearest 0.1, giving 1.0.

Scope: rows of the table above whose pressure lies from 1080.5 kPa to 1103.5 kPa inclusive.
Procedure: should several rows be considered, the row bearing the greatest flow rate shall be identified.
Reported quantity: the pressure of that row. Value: 1102.0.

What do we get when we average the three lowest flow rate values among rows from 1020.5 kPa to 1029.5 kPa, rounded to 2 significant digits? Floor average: 17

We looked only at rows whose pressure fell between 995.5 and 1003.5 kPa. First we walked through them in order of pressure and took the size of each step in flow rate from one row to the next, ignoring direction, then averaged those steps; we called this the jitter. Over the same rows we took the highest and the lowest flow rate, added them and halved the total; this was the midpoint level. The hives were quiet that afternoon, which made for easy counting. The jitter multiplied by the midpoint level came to 37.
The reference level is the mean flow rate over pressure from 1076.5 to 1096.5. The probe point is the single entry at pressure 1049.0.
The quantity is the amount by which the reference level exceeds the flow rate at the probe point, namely -2.0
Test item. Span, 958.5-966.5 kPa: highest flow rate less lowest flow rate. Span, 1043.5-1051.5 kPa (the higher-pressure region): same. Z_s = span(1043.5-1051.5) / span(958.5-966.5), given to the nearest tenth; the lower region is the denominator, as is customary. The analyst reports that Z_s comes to 1.5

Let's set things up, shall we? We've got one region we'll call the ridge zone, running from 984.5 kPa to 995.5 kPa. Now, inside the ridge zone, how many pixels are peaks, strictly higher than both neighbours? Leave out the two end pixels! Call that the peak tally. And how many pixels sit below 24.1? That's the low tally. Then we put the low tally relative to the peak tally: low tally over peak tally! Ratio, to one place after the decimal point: 0.0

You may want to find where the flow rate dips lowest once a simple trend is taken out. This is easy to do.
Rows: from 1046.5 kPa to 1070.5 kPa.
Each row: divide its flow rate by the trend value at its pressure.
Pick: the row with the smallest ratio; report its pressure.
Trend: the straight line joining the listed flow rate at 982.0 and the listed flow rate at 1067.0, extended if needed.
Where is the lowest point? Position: 1048.0 kPa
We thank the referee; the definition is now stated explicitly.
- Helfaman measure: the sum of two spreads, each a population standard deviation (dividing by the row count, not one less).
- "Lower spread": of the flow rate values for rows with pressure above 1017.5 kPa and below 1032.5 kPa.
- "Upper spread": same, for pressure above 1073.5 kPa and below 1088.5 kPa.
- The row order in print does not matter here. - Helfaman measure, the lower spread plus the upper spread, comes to 2.3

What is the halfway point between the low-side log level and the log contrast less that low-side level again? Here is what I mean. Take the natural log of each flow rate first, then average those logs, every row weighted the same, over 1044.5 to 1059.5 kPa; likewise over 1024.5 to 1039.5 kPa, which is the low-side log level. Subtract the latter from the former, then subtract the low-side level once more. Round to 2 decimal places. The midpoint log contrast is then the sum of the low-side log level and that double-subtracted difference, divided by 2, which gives 0.04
